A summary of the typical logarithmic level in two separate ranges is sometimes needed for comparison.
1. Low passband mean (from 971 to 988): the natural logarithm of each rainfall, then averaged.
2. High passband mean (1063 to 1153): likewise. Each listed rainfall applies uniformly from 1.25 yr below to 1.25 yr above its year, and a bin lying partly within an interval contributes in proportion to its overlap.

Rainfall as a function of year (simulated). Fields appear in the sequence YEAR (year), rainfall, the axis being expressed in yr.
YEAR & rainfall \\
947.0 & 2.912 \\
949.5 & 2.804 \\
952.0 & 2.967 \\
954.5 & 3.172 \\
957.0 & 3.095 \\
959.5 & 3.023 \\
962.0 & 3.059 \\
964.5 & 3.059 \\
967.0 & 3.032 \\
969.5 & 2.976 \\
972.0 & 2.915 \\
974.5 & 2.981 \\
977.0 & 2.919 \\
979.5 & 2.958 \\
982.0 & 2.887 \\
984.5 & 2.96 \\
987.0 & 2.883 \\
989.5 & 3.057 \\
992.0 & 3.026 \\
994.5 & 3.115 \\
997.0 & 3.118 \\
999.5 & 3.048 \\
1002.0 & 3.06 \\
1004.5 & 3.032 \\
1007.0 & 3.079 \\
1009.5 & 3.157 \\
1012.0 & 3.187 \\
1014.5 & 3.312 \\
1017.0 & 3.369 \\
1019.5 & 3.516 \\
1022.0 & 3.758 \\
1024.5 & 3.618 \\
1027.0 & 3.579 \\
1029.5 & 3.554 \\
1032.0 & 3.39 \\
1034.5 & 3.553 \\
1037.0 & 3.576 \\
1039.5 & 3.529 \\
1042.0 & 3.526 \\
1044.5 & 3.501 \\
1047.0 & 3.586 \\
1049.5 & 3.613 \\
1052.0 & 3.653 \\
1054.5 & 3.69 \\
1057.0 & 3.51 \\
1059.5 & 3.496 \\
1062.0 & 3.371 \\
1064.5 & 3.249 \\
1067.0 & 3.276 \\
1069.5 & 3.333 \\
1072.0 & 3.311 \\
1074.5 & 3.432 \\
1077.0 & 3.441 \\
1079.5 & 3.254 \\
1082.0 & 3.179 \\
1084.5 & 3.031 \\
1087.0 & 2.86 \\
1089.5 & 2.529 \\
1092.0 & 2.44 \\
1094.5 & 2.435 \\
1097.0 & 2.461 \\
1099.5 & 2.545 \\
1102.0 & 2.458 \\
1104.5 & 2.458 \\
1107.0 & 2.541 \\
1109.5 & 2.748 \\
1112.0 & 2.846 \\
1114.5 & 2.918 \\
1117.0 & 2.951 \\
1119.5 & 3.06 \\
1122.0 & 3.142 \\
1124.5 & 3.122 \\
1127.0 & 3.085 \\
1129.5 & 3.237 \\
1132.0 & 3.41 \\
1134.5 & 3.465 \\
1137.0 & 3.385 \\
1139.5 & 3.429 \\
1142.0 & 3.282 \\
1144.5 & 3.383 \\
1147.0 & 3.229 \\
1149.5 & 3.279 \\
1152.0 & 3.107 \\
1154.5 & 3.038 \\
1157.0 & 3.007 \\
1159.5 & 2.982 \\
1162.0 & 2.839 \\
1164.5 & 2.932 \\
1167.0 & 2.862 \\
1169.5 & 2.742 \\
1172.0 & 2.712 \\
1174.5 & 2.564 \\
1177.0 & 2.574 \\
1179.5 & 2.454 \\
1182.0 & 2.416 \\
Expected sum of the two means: 2.18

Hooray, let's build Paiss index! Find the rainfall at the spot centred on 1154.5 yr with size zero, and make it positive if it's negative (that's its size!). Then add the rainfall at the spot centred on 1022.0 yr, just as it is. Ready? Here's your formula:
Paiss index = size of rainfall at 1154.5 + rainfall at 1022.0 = 6.8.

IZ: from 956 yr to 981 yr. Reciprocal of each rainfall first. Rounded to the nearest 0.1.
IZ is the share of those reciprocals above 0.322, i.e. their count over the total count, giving 1.0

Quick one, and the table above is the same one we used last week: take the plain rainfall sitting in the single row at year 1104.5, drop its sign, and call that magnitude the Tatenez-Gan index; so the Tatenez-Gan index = 2.5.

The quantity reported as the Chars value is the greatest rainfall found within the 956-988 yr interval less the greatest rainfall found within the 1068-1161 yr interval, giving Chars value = -0.37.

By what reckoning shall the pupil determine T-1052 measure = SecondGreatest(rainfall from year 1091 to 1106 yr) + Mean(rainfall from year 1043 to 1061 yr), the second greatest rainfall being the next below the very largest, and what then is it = 6.04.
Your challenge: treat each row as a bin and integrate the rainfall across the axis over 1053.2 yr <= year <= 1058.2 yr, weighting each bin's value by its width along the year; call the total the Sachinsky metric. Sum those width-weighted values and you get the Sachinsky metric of 18.0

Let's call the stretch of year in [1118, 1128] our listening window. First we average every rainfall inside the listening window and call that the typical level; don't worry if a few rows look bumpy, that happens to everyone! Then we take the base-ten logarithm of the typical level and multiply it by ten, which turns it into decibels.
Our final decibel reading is 4.9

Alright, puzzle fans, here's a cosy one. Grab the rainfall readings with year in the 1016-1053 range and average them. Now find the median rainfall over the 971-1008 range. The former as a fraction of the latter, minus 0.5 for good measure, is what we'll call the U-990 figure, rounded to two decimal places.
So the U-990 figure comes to 0.67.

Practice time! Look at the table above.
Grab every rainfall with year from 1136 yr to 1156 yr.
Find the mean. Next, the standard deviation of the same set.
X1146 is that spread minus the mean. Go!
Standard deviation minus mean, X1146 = -3.1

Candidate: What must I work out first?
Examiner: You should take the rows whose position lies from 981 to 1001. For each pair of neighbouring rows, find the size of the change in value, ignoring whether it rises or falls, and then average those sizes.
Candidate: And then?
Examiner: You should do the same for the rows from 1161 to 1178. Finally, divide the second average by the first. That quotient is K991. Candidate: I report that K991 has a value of 1.1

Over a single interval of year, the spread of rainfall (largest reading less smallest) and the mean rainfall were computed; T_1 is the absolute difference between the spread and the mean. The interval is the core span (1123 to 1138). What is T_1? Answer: 2.90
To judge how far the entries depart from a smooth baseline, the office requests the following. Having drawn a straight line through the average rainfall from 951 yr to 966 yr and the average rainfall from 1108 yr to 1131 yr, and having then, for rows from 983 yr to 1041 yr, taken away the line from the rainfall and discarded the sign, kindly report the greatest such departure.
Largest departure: 0.72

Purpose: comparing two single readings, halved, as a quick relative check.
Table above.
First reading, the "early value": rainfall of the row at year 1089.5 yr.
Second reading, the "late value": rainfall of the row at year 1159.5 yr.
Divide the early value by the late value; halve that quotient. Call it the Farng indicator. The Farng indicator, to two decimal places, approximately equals 0.42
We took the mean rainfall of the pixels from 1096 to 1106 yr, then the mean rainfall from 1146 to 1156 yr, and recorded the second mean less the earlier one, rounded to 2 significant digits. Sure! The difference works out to 0.68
